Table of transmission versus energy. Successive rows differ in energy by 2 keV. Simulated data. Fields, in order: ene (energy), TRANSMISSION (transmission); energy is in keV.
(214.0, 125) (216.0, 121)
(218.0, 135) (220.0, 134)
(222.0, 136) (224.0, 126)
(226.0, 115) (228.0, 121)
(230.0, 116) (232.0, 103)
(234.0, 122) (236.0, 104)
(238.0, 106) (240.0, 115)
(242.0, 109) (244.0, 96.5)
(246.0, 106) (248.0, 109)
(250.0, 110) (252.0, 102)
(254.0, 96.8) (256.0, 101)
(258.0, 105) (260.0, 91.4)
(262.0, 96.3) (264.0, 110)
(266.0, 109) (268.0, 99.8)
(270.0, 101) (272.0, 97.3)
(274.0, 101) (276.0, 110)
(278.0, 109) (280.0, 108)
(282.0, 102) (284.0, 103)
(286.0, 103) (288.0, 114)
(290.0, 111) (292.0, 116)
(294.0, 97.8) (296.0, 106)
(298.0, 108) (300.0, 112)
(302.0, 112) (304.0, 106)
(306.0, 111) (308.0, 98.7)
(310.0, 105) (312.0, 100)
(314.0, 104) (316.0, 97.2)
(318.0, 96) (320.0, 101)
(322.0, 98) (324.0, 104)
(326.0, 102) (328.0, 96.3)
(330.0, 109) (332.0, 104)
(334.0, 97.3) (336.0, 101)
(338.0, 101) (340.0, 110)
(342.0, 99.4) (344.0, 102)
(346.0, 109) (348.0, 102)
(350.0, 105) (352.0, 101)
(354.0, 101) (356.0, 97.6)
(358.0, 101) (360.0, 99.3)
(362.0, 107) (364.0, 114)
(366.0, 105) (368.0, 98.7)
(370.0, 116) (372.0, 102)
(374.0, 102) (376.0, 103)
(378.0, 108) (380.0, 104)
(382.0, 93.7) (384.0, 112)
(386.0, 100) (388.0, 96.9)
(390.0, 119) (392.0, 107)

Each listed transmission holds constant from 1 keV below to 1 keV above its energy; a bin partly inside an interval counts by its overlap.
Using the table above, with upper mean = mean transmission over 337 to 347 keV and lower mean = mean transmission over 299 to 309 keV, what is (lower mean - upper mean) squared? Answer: 13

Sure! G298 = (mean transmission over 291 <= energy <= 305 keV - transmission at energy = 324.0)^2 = 18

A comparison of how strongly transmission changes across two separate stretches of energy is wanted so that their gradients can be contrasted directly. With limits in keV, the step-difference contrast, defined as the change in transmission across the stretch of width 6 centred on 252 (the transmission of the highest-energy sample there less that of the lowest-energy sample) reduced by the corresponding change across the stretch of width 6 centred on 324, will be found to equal -17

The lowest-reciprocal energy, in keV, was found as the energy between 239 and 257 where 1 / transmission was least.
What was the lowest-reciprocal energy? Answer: 240.0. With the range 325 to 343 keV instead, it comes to 340.0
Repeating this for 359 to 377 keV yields 370.0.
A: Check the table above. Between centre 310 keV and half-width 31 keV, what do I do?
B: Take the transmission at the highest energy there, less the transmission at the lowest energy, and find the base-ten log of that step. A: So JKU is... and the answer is 0.30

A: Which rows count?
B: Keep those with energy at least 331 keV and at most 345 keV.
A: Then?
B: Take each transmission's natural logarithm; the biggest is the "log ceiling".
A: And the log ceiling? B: 4.70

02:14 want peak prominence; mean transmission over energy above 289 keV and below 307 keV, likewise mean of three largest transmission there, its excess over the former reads 4.5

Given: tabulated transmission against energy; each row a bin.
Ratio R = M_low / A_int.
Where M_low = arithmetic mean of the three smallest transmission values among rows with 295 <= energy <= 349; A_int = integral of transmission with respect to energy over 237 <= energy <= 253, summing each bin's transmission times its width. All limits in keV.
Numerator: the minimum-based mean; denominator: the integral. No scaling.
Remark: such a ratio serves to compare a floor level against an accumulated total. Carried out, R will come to 0.057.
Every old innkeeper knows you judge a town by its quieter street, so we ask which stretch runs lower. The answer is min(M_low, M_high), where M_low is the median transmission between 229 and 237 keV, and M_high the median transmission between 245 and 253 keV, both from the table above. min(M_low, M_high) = 107.5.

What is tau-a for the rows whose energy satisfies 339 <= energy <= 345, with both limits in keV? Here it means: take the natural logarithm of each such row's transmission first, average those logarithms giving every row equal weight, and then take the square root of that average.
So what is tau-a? 2.15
